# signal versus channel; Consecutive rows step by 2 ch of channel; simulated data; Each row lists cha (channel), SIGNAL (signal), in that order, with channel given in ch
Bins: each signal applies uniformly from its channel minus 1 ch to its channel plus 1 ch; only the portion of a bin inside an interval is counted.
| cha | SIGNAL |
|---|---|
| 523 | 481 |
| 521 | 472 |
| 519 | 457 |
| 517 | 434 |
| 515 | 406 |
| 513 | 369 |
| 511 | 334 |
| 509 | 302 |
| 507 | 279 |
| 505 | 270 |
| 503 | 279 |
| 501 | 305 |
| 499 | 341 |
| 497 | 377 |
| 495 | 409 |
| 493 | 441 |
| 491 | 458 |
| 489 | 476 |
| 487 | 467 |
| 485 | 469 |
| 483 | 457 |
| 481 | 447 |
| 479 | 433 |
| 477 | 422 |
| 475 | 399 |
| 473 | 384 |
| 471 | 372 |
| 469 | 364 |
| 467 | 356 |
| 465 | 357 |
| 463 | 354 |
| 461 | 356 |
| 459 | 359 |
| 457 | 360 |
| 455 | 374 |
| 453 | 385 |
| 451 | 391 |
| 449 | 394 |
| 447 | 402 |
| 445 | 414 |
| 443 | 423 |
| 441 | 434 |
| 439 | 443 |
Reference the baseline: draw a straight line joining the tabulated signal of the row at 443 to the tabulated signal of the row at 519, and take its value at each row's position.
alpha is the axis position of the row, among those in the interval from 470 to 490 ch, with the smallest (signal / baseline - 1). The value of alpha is 471 ch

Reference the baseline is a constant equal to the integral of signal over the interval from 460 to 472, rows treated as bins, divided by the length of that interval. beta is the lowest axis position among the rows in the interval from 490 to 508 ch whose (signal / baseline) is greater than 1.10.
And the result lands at 491 ch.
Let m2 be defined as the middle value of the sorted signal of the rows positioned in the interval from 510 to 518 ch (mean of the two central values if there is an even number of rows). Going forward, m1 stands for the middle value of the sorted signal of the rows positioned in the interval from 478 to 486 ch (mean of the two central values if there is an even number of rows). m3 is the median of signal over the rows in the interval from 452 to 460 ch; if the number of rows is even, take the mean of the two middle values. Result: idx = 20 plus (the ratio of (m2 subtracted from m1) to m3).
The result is 20.2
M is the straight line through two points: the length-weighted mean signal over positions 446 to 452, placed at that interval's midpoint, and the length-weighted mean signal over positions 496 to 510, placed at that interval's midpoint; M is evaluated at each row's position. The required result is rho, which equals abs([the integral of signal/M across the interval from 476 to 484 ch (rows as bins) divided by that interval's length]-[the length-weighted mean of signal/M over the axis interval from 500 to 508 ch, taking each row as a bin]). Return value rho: 0.35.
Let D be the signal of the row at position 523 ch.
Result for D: 481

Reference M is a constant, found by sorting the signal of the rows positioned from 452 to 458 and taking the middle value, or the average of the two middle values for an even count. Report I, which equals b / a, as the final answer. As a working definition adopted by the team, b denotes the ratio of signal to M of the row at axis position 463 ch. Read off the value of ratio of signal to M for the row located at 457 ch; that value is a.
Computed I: 0.98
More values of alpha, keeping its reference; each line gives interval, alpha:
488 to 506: 505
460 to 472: 463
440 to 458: 457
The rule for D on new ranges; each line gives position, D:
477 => 422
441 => 434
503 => 279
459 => 359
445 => 414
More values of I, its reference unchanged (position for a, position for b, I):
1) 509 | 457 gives 1.19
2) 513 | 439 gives 1.20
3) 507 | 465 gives 1.28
